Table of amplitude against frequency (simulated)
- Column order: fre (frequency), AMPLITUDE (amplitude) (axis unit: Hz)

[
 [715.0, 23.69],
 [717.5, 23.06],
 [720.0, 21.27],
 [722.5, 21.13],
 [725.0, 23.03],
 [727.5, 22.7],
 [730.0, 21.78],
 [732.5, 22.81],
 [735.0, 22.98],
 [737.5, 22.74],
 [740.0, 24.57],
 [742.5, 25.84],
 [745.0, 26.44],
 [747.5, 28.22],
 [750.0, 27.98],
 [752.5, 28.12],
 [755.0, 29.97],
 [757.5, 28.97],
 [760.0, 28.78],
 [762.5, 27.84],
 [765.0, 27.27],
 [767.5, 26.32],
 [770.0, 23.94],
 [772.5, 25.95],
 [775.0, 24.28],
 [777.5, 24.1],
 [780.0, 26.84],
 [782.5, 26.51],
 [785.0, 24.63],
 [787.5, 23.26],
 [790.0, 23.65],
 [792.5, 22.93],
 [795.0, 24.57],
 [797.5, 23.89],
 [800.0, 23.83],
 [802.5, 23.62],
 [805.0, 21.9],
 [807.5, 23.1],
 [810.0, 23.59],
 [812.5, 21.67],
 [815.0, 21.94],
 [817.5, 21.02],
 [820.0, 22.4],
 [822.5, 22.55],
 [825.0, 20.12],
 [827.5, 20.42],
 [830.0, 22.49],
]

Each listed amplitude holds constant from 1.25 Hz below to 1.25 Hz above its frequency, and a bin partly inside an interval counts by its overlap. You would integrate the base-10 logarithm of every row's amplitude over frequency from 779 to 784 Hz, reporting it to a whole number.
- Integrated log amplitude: 7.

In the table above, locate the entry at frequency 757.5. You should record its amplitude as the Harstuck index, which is 28.97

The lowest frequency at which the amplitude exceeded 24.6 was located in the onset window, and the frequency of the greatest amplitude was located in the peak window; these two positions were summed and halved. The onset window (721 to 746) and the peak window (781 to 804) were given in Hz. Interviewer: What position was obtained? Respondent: 762.5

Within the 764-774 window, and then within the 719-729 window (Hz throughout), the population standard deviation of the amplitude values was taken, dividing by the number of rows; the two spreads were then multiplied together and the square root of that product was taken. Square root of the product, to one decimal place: 1.0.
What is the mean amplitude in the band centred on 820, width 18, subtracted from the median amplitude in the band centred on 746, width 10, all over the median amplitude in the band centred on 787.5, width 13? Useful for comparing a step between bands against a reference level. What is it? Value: 0.24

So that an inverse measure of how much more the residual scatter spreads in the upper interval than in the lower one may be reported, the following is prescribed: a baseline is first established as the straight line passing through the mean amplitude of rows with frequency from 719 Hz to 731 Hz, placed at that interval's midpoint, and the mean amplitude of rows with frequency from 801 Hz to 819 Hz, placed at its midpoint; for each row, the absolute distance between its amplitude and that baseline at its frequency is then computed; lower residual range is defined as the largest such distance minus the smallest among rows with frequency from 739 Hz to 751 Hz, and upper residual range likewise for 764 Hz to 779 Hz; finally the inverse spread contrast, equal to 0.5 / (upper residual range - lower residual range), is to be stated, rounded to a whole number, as -2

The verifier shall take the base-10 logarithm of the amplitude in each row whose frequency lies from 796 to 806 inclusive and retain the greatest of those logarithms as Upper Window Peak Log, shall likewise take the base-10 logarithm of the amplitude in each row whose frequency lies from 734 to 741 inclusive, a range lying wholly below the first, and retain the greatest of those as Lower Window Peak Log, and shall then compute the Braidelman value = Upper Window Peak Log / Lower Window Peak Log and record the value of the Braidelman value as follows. 0.99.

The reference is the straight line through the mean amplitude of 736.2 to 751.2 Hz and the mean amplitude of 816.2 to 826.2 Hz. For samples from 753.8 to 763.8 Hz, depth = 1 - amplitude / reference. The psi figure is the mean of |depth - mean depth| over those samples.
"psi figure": 0.017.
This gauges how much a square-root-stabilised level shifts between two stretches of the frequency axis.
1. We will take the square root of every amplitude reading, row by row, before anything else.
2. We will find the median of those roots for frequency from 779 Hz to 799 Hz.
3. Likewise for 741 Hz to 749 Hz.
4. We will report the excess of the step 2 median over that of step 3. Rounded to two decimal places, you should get -0.22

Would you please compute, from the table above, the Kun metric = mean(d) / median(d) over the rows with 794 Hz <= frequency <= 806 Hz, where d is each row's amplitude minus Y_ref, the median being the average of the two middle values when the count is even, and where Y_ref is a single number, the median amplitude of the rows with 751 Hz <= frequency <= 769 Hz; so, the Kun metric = 1.1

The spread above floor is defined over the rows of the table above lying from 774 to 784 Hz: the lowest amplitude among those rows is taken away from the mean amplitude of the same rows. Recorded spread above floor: 1.3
